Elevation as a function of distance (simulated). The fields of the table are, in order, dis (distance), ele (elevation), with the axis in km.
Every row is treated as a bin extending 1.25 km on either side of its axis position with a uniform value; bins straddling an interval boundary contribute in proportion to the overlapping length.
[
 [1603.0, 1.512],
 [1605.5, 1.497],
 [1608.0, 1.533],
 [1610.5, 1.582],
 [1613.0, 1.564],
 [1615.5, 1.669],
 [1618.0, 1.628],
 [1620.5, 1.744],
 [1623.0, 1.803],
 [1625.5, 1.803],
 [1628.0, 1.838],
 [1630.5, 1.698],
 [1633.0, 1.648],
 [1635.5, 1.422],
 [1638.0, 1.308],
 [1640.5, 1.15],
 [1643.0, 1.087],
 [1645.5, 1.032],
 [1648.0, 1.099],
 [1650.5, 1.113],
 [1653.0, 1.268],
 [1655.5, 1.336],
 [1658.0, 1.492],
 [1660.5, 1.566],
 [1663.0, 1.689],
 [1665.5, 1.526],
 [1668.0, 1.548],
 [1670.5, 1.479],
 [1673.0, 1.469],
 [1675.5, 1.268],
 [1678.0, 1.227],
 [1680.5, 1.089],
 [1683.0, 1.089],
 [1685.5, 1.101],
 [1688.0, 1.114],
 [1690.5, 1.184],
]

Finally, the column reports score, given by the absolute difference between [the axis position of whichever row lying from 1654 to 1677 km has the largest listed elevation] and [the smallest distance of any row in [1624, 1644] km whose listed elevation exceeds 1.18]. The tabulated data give 37.5 km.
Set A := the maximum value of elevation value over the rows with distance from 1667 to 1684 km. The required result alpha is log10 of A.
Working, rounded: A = 1.548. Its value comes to 0.19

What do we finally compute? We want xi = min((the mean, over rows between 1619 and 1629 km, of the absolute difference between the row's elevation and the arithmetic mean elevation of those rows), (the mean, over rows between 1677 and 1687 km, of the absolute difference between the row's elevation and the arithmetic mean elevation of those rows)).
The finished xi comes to 0.03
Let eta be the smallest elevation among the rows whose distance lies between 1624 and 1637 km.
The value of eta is 1.422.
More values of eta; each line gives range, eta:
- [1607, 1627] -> 1.533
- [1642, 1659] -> 1.032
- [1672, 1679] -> 1.227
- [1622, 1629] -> 1.803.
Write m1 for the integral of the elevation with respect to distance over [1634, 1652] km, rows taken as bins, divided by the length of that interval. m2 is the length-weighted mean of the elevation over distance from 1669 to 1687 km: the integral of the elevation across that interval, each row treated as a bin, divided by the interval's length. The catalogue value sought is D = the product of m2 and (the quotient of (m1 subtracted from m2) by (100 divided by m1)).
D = 0.001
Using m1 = 1.18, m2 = 1.25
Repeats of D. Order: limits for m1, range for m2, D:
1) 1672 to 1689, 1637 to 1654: -0.001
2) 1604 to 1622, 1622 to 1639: 0.001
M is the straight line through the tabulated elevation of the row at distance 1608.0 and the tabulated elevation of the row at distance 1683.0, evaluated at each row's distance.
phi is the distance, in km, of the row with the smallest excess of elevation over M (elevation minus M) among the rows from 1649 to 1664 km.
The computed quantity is 1650.5 km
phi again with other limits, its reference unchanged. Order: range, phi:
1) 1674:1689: 1680.5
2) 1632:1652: 1645.5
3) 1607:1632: 1608.0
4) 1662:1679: 1678.0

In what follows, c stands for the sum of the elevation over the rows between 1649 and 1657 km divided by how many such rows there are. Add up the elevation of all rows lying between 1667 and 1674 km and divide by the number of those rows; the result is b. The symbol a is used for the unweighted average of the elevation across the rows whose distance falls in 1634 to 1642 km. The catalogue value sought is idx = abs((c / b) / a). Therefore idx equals 0.6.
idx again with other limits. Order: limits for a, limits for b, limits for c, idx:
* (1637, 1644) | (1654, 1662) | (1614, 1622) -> 1.0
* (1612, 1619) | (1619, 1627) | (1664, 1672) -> 0.5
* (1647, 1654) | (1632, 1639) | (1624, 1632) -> 1.1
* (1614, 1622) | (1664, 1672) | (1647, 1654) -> 0.5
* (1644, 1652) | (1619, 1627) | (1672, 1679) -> 0.7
